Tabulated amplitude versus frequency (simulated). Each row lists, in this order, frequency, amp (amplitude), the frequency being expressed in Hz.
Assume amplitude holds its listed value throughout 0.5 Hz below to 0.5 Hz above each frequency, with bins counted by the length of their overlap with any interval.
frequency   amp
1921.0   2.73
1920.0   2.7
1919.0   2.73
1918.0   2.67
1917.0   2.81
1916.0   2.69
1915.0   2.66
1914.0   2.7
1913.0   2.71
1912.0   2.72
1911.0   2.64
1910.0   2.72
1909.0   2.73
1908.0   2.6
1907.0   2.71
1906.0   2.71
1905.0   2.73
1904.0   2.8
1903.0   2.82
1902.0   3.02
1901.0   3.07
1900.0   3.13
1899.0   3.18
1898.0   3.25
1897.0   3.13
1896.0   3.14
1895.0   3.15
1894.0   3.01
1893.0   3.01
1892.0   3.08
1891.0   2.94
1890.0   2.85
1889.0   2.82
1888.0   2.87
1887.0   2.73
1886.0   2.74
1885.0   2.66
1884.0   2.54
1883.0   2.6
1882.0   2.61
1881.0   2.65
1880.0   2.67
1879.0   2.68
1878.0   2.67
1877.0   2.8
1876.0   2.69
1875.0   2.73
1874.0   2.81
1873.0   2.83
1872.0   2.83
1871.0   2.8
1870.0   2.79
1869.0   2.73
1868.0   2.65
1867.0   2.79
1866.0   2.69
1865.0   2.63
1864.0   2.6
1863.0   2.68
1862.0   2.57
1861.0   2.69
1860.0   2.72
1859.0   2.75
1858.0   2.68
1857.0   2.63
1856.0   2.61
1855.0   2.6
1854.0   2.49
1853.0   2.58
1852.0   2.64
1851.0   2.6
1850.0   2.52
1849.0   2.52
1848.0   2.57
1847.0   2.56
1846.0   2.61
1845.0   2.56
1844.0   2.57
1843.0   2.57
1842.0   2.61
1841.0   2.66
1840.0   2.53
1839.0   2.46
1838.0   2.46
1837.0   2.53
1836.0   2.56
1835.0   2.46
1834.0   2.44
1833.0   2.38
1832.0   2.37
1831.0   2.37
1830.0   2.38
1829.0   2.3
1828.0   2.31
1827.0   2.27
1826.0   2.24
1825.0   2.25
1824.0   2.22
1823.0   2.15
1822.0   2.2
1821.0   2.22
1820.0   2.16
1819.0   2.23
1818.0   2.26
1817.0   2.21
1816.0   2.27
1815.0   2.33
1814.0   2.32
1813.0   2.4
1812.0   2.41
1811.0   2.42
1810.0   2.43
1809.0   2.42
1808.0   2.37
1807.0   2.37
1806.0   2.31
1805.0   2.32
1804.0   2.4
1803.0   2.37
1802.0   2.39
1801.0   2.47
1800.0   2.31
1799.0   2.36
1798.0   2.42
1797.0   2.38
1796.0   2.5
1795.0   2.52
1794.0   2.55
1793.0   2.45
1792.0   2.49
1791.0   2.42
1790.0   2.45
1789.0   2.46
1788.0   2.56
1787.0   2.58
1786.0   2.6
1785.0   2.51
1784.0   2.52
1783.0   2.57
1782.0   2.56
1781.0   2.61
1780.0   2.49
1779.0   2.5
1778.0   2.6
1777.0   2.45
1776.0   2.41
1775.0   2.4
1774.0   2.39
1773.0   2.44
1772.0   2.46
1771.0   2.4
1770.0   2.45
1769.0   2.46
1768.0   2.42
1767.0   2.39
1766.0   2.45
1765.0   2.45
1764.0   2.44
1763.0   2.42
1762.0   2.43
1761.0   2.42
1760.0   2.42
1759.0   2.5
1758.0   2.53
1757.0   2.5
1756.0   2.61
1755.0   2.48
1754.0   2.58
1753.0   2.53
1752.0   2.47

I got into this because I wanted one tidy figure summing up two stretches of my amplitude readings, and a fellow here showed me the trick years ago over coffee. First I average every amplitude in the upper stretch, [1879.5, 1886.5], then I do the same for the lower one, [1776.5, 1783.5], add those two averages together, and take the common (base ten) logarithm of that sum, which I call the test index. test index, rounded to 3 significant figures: 0.714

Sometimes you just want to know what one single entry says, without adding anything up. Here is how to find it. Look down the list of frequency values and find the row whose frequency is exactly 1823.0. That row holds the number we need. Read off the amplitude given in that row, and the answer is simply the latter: 2.15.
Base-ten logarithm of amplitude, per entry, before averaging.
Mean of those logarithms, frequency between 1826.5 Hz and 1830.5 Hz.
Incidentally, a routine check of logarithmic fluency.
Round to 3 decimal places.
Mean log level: 0.364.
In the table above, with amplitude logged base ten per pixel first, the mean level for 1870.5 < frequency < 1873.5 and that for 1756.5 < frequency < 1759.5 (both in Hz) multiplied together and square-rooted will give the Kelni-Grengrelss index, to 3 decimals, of 0.424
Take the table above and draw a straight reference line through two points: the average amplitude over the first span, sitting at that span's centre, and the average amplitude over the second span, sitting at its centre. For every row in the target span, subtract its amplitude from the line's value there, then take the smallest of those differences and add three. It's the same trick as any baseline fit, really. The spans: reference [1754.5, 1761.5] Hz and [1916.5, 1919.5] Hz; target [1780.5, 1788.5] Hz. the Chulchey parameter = 2.92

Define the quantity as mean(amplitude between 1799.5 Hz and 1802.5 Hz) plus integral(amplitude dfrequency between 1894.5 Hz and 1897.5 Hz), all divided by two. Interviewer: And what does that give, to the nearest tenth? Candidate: 5.9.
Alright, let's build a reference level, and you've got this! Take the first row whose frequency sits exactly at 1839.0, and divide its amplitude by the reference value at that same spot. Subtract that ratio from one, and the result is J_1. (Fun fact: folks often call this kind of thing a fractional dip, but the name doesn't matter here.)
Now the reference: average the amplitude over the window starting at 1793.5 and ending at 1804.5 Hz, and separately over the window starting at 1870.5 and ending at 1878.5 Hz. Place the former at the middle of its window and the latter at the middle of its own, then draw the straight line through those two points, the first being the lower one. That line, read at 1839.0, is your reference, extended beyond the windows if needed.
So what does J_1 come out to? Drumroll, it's 0.06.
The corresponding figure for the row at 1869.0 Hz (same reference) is 0.01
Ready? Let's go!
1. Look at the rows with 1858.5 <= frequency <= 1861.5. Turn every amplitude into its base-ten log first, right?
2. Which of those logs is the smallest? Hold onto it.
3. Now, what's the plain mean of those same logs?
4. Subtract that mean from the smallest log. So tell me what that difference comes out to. -0.005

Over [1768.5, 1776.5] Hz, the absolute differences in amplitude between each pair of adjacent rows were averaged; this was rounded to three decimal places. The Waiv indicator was 0.030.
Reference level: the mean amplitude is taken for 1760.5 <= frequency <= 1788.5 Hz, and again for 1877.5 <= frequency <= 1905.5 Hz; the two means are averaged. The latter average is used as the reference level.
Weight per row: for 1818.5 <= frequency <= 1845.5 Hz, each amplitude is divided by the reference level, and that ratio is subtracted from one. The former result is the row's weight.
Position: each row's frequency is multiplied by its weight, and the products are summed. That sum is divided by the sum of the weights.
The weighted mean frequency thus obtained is 1828.2 Hz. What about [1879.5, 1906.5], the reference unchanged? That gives 1897.1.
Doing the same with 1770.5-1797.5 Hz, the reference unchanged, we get 1783.5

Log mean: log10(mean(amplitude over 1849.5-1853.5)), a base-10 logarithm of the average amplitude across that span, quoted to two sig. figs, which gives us 0.41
